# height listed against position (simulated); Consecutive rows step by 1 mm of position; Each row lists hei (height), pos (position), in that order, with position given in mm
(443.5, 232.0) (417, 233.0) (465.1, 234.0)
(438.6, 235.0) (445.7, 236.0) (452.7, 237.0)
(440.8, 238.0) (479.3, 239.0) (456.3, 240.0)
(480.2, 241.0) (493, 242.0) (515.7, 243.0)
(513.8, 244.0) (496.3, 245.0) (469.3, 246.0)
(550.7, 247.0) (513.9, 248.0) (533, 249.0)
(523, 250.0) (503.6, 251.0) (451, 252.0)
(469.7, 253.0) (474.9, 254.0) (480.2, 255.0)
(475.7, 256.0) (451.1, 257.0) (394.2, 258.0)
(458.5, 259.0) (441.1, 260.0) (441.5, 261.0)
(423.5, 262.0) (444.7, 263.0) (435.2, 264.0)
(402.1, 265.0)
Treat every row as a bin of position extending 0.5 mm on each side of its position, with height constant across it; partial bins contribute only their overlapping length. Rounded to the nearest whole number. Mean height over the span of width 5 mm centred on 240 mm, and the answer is 470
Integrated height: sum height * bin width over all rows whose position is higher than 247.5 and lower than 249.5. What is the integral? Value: 1047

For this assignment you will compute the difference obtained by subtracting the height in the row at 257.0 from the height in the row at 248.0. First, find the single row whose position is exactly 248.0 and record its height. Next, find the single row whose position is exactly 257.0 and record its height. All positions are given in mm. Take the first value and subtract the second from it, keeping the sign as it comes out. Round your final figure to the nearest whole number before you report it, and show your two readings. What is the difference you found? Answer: 63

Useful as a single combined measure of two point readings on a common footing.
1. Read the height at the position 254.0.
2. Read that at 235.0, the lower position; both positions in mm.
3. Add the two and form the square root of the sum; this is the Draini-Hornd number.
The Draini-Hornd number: 30.2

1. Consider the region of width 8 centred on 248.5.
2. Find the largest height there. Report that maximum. 550.7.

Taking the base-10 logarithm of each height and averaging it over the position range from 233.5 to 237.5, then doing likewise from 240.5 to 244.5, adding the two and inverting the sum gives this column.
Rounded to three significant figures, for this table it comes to 0.187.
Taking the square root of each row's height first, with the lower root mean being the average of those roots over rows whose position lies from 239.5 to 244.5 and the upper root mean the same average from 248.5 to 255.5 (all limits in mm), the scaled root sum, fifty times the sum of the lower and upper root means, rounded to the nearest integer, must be 2216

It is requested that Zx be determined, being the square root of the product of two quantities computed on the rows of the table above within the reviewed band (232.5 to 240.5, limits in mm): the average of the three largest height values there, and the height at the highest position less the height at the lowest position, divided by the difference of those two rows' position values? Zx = 51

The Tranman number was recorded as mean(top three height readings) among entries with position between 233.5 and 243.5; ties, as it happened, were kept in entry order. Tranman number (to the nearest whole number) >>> 496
